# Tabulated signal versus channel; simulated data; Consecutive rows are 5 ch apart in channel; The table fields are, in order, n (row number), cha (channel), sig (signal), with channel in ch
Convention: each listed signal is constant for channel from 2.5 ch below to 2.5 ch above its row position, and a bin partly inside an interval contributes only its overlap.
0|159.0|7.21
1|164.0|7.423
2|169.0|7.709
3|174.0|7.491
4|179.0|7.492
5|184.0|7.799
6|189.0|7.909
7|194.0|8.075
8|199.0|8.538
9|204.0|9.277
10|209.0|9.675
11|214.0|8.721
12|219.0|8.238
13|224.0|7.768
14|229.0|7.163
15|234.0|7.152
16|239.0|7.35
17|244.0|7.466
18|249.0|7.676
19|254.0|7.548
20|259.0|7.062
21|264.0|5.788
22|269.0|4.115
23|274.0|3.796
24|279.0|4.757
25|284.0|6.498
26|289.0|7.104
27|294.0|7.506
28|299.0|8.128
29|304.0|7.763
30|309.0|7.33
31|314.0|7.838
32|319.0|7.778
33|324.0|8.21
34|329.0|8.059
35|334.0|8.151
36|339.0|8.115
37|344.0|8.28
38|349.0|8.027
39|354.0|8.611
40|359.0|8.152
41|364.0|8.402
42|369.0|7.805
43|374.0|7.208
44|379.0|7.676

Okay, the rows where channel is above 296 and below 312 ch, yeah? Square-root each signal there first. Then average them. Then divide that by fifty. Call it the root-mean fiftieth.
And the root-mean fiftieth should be 0.0556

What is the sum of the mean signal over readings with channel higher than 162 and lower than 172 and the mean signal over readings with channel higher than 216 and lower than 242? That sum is 15.1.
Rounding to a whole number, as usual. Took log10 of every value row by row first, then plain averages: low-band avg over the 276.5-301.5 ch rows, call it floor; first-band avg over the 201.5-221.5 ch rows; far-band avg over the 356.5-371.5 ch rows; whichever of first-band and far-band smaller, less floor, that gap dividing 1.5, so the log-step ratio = 18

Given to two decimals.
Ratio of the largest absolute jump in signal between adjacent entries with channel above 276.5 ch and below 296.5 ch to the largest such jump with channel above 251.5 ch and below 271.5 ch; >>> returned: 1.04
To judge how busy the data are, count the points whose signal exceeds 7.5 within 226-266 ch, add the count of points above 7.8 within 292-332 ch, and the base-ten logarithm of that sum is 0.78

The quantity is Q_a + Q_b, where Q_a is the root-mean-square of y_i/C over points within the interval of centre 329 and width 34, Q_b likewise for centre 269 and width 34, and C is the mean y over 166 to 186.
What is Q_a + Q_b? 1.82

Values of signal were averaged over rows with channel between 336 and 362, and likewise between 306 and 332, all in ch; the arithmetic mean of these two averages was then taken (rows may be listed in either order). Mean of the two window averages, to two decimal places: 8.04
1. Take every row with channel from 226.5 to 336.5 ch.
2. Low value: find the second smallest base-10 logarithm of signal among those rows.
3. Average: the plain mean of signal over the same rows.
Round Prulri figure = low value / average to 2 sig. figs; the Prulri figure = 0.088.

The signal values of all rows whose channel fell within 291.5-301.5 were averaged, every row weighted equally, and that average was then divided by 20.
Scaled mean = 0.391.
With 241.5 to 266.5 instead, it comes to 0.355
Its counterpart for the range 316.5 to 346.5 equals 0.405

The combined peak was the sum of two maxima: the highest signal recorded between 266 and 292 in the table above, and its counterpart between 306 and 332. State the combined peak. 15.3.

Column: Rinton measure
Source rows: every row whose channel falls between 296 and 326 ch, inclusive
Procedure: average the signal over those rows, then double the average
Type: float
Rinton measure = 15.7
